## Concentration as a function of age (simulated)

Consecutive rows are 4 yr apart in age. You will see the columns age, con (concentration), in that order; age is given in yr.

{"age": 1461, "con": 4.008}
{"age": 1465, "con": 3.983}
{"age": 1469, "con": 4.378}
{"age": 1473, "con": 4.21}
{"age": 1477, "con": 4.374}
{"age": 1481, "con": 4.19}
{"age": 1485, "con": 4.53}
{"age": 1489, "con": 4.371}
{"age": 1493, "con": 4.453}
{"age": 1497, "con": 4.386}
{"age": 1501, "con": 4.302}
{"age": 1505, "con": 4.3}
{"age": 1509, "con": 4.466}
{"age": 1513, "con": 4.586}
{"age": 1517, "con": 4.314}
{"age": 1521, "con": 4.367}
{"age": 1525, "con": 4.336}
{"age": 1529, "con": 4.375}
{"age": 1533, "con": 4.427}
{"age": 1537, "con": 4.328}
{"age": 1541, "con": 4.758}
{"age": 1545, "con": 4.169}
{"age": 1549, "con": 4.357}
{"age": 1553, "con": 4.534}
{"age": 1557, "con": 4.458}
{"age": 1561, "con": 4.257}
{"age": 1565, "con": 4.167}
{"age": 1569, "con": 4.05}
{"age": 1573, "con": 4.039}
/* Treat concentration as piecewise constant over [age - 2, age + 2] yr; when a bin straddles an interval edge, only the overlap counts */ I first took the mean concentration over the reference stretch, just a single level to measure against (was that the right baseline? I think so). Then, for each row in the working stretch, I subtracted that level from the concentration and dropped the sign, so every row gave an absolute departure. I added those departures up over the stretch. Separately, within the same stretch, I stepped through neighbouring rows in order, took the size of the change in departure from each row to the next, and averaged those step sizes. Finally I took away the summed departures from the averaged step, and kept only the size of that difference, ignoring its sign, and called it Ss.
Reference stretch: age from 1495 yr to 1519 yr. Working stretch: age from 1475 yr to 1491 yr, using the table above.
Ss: 0.26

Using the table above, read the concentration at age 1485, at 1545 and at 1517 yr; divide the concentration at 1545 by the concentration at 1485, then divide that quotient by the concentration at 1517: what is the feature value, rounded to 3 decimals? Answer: 0.213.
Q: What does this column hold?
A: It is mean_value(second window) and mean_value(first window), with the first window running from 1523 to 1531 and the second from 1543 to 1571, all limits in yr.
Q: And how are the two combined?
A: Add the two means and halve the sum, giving 4.32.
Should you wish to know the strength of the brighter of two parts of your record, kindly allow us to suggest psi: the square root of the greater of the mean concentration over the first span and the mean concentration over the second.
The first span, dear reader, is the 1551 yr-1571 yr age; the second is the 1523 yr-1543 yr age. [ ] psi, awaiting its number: 2.11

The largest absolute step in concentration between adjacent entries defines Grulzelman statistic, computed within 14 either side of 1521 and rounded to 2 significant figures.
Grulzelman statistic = 0.27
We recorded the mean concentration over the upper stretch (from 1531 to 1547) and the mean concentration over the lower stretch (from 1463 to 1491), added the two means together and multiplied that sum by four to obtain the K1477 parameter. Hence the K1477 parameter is 34.8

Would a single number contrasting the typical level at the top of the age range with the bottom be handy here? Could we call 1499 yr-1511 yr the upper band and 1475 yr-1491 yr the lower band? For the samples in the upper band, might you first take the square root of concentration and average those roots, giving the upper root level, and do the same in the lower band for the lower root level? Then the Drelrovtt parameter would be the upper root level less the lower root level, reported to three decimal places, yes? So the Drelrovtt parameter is -0.002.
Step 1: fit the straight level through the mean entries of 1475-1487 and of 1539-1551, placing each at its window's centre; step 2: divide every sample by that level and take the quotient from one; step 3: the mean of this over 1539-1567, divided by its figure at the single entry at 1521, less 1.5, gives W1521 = -0.17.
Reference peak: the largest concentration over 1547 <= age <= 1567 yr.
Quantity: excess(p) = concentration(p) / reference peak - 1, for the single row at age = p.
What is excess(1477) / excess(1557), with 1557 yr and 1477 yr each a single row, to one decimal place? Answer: 2.1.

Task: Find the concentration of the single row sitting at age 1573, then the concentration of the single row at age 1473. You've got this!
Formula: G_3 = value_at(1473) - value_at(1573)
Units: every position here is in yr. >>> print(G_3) 0.17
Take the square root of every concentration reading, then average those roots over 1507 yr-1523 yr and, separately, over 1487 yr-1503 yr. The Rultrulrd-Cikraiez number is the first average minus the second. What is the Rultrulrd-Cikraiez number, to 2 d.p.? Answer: 0.01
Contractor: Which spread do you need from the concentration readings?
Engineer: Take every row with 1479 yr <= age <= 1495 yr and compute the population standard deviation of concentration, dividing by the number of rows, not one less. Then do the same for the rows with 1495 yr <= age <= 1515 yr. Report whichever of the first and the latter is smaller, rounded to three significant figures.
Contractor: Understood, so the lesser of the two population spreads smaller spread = 0.108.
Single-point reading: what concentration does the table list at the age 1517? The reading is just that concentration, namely 4.314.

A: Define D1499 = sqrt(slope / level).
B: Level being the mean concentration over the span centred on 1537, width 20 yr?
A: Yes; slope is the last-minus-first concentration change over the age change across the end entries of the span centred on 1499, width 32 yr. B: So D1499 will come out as 0.021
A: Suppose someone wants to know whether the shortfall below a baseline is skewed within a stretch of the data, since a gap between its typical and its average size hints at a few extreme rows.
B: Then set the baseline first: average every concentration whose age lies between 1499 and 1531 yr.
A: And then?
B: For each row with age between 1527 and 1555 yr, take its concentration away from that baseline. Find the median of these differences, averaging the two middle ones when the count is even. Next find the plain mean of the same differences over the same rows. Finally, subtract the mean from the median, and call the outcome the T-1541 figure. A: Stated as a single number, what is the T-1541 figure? 0.046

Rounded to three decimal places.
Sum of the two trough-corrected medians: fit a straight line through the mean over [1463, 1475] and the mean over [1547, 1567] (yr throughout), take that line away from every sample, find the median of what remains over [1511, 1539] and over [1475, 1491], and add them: 0.229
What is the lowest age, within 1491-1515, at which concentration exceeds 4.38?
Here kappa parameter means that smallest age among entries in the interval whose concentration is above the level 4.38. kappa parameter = 1493 yr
